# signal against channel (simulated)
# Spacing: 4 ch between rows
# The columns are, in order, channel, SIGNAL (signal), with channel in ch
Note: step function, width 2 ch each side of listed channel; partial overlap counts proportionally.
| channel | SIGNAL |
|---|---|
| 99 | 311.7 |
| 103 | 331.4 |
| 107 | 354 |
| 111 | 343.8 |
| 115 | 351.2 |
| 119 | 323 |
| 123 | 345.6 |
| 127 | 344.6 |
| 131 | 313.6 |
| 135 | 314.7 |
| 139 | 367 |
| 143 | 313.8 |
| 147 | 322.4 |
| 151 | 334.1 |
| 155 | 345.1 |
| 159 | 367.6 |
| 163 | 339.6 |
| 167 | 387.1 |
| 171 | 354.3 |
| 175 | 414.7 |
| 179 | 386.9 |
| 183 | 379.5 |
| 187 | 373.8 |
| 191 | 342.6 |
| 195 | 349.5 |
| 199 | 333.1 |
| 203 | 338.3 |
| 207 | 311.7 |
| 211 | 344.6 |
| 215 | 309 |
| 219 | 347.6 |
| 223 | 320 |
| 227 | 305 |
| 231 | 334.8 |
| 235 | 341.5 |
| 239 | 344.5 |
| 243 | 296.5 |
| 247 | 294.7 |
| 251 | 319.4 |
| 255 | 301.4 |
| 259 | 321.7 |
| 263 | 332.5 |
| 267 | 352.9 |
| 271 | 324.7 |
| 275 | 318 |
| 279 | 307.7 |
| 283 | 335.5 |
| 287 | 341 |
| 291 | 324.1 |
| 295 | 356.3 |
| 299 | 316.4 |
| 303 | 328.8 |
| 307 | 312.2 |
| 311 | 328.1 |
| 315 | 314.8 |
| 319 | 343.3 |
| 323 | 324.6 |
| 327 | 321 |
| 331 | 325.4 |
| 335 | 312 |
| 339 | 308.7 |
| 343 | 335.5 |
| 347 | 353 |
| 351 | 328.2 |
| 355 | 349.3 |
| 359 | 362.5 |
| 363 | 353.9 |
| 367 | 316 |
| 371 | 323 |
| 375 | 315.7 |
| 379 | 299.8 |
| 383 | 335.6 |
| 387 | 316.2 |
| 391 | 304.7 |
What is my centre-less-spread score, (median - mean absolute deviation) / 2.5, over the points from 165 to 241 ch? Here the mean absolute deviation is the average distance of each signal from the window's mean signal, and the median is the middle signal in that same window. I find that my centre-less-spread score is 129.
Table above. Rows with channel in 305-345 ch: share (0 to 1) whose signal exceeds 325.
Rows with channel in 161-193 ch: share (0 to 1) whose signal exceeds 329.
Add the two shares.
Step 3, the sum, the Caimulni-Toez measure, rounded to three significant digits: 1.40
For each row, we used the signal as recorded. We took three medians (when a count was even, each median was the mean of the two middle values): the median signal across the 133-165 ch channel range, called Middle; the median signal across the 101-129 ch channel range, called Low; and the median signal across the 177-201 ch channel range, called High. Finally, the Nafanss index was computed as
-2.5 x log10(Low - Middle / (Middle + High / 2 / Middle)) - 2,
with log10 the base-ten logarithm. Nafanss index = -8.34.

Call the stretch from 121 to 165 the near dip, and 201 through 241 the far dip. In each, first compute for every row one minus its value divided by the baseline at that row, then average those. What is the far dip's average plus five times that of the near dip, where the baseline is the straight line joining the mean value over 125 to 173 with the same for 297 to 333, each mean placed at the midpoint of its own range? 0.094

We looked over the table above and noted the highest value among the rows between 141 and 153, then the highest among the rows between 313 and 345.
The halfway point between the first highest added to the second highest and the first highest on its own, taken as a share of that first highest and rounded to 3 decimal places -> 1.514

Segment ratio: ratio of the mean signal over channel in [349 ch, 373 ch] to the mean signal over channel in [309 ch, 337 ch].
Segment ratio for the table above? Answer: 1.05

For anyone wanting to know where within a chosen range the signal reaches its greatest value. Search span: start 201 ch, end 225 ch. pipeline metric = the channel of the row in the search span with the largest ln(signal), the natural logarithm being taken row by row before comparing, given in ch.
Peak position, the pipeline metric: 219 ch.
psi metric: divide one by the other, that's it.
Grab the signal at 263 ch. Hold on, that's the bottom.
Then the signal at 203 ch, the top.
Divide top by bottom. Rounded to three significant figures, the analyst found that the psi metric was 1.02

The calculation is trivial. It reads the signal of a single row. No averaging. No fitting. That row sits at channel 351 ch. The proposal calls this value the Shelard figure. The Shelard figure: 328.2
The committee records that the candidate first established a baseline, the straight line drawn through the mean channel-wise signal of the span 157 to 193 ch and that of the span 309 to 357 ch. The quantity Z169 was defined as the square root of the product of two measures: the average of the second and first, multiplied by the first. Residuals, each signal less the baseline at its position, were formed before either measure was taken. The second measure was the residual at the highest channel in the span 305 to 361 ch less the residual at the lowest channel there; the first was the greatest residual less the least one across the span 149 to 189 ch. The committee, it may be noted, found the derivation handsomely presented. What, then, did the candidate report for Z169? 81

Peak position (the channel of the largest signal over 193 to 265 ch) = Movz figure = 195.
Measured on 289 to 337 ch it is 295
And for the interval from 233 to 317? 295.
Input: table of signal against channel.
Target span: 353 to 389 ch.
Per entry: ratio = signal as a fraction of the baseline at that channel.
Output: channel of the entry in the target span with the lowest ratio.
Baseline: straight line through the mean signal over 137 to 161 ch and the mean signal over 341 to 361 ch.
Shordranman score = 379 ch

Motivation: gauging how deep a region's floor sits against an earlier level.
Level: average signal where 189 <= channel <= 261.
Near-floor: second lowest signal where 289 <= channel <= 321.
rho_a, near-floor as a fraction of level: 0.97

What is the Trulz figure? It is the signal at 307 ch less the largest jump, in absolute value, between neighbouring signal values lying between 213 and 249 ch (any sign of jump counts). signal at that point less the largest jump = 264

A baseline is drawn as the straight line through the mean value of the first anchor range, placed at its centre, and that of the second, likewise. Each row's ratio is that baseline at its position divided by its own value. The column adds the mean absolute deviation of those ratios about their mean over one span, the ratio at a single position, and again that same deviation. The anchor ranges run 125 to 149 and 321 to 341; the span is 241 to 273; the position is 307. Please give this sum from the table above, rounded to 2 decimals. 1.13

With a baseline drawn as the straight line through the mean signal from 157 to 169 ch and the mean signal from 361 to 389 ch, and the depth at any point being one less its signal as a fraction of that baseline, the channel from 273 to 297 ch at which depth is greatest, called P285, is 279 ch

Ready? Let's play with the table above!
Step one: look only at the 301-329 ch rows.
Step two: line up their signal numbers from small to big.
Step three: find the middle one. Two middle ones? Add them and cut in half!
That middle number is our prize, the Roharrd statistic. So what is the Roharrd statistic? 325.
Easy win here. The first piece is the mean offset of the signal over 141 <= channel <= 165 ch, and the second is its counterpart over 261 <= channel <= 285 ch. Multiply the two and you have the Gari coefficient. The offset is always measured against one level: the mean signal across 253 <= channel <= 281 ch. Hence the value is 84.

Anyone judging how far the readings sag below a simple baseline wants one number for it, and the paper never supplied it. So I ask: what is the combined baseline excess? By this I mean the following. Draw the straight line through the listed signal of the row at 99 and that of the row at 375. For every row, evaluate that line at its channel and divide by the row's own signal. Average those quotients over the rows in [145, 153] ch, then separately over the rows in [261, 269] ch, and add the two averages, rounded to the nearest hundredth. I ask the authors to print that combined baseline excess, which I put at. 1.87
